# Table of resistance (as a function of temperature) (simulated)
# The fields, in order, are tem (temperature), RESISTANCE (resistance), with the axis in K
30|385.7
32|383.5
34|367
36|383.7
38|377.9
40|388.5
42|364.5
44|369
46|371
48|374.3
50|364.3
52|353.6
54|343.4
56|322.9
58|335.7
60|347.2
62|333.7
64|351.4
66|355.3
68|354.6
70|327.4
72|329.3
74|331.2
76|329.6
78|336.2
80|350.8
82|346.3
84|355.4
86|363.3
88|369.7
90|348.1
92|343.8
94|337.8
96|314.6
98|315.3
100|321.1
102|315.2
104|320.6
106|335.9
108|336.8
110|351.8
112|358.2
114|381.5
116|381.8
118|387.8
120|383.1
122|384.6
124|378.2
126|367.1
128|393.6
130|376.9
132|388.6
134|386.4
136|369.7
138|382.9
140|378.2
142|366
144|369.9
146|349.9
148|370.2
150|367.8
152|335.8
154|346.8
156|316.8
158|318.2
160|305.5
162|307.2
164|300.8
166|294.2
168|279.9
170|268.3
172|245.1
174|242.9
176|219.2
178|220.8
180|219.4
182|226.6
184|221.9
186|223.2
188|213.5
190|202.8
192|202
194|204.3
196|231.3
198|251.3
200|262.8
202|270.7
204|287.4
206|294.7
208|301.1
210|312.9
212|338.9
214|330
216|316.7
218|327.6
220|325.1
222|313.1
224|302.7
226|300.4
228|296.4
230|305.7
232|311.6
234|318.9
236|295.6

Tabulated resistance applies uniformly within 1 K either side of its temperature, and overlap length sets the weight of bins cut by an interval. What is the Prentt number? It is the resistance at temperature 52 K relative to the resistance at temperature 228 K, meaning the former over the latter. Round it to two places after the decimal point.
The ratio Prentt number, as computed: 1.19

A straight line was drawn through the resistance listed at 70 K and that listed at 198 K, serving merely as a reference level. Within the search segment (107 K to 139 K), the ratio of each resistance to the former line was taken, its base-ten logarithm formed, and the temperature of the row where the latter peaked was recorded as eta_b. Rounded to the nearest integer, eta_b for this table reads 128 K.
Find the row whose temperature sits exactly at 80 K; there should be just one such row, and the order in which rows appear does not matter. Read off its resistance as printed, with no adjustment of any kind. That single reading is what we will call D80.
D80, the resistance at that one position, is 350.8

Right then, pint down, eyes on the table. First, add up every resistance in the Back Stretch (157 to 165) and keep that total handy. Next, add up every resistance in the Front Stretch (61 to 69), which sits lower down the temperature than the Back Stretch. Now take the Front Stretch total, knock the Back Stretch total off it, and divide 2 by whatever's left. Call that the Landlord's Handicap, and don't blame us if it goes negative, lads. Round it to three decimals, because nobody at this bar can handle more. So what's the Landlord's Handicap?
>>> 0.012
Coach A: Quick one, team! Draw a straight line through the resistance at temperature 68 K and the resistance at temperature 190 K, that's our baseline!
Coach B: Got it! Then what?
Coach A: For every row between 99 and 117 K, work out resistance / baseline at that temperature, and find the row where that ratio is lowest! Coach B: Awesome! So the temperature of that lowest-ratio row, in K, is 102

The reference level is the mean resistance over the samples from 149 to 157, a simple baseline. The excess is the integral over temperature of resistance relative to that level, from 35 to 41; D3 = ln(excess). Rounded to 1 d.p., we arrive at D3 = 5.5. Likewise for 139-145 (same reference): 5.2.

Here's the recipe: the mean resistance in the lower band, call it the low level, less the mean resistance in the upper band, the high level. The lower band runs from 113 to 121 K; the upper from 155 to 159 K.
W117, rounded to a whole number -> 66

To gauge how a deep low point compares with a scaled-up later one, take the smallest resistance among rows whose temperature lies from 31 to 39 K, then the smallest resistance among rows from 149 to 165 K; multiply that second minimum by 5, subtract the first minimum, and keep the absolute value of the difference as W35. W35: 1137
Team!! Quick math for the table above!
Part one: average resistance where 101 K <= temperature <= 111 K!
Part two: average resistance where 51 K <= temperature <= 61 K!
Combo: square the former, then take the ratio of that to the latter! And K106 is 324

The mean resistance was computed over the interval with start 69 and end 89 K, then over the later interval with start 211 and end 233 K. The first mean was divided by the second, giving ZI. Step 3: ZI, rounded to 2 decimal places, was 1.09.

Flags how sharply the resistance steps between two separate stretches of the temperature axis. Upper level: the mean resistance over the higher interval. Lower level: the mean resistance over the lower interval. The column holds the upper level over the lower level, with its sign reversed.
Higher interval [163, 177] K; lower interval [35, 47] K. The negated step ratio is -0.70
